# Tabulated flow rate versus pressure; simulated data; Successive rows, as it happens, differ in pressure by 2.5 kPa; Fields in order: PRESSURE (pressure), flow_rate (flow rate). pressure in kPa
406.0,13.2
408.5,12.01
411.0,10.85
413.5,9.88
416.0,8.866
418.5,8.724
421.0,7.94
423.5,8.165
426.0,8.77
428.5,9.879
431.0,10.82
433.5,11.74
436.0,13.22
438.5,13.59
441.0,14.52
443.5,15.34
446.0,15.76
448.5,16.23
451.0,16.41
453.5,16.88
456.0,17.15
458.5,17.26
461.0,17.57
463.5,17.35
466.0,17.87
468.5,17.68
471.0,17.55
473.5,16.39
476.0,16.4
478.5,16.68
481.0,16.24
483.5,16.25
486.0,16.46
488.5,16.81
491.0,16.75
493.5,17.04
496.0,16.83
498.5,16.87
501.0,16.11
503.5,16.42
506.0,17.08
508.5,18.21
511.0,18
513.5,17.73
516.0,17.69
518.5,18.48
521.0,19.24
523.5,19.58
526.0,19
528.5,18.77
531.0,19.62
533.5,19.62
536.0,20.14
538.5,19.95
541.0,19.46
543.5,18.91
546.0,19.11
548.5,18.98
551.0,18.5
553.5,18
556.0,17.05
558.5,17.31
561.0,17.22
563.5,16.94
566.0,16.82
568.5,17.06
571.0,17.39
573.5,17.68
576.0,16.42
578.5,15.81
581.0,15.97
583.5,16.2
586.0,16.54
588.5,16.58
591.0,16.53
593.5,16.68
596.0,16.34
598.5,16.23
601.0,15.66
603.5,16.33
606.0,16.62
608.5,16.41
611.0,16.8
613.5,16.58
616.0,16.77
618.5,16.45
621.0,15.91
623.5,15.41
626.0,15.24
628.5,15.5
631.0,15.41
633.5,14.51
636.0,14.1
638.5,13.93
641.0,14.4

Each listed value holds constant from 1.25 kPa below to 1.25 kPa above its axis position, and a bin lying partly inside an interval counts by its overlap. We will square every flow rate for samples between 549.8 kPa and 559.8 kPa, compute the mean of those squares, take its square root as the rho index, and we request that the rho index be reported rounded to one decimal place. 17.7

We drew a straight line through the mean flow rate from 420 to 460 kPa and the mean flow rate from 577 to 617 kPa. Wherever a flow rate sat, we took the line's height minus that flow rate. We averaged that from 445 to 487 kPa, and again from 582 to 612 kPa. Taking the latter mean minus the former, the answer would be 2.9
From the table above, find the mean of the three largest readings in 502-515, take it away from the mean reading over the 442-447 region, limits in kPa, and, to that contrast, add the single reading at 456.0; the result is 15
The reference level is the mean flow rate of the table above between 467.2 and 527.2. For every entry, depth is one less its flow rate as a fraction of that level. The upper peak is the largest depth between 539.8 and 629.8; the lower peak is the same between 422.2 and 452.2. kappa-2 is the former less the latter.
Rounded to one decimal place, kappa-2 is -0.4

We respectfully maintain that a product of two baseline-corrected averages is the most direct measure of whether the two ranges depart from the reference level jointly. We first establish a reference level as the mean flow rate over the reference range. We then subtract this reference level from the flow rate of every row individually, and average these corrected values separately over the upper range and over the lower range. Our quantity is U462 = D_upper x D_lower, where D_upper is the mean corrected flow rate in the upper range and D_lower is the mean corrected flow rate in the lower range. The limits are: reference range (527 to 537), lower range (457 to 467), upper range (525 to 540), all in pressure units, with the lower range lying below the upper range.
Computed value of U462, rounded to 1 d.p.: 0.0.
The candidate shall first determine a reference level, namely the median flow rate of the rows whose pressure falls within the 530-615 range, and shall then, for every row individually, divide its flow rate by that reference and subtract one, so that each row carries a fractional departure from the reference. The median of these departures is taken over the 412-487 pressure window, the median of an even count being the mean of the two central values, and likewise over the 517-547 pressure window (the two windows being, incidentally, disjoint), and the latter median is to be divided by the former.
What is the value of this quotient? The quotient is -3.83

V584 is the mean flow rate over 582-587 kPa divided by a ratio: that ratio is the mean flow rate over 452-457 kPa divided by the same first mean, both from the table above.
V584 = 15.7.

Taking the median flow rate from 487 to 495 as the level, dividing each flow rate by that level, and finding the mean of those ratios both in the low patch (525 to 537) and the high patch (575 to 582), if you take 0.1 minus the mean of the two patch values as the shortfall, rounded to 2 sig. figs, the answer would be -0.96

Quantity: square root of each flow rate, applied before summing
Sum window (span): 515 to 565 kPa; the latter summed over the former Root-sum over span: 86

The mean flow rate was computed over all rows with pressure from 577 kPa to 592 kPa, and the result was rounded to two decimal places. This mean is 16.27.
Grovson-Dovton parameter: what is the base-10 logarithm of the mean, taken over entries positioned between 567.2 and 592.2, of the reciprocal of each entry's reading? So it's -1.22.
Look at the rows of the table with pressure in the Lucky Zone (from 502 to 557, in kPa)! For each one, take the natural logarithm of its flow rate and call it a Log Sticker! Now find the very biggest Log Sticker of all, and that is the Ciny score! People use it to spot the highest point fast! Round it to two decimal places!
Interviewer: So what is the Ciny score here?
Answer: 3.00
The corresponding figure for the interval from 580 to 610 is 2.81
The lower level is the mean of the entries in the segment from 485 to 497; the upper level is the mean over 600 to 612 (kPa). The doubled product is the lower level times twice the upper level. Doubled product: 549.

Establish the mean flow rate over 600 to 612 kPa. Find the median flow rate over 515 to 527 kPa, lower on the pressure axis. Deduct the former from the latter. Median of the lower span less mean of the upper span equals 3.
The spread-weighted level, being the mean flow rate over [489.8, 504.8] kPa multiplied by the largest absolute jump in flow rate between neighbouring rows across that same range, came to 12.7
